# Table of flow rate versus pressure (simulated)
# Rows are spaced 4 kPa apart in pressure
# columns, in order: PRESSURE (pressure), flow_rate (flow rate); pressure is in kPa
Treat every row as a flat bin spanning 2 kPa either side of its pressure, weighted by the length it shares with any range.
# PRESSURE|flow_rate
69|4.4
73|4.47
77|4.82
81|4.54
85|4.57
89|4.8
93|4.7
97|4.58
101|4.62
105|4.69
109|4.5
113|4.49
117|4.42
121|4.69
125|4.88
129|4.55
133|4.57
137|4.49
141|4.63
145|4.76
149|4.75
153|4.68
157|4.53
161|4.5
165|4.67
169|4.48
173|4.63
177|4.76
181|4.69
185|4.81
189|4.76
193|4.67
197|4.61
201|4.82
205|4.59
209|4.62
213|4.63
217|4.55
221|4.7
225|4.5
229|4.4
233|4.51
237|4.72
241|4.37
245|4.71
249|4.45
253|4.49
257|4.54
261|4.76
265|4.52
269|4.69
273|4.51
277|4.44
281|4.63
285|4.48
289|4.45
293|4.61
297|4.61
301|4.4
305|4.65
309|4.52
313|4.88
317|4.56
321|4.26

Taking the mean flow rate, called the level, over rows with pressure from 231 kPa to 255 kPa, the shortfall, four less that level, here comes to -0.542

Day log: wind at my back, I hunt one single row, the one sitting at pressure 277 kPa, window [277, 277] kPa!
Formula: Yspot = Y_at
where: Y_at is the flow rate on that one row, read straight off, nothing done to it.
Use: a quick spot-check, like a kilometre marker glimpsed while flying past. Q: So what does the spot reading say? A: 4.44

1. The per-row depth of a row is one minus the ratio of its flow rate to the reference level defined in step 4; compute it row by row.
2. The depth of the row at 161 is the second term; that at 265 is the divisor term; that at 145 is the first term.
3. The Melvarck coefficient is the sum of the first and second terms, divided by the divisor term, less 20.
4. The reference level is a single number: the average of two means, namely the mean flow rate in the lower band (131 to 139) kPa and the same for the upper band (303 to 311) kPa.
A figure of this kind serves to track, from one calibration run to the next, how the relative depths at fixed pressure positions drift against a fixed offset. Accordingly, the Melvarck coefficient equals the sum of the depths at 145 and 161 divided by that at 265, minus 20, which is -24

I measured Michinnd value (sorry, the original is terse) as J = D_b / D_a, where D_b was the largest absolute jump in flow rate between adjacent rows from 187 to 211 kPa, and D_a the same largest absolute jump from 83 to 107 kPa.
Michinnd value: 1.0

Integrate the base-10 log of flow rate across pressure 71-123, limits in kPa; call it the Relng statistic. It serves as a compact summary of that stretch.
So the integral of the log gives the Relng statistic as 34.49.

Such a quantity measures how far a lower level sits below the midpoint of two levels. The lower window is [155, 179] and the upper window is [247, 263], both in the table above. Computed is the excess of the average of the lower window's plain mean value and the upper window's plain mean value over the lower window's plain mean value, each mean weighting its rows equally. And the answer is -0.02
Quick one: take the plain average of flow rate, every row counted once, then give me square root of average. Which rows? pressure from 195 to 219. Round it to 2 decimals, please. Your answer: 2.15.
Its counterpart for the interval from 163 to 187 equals 2.16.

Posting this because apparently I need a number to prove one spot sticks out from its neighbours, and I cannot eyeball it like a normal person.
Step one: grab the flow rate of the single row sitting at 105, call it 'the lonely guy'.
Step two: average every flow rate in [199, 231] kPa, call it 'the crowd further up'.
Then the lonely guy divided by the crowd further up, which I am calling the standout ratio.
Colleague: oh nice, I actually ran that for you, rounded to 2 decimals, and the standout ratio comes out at 1.02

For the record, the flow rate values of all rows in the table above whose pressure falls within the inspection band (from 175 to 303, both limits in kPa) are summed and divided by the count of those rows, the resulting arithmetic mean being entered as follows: 4.59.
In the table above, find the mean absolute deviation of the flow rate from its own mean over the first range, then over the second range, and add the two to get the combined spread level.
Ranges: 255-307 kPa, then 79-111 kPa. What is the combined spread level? 0.169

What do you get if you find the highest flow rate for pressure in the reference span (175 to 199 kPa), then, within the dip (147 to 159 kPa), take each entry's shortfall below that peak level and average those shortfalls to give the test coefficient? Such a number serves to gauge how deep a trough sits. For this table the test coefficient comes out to 0.16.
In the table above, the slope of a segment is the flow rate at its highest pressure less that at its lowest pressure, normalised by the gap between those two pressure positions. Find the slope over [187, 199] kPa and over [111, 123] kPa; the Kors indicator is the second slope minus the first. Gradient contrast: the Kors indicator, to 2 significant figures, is 0.044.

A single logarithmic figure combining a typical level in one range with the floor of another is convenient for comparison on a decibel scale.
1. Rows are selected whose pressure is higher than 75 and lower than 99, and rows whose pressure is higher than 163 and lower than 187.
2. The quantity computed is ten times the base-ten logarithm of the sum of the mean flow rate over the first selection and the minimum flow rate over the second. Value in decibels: 9.61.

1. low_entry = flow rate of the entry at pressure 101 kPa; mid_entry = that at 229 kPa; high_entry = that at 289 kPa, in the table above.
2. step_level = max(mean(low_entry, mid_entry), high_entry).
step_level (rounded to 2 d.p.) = 4.51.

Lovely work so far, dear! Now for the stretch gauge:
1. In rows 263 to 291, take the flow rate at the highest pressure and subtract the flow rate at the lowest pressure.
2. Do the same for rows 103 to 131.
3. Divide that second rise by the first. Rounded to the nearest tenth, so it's 2.0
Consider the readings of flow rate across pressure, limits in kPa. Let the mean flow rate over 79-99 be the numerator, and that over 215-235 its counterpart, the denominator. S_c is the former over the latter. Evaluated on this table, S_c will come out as 1.023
